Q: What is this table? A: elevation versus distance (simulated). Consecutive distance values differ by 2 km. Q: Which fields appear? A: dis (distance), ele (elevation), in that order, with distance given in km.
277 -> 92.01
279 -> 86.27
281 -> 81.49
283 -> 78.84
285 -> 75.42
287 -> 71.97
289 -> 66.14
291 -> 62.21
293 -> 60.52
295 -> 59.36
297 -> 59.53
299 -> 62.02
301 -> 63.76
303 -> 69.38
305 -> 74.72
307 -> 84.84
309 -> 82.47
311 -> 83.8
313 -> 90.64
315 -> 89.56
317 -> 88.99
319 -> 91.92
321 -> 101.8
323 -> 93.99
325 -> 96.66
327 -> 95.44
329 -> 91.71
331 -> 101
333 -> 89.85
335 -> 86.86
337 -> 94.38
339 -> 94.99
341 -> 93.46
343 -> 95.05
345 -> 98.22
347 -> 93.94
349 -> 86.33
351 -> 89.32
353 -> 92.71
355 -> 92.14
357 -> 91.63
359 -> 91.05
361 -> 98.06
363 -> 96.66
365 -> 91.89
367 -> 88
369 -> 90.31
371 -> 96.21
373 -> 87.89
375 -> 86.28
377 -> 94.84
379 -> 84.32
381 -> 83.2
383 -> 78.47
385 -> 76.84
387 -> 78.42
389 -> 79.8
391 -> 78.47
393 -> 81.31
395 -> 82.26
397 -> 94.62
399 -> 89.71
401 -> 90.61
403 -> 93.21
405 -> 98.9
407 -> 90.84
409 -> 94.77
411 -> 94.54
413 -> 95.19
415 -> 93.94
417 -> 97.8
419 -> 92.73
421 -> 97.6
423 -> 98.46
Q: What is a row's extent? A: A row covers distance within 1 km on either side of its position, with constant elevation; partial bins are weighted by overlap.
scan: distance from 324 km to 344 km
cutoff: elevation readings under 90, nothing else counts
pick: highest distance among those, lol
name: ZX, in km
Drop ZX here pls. 335 km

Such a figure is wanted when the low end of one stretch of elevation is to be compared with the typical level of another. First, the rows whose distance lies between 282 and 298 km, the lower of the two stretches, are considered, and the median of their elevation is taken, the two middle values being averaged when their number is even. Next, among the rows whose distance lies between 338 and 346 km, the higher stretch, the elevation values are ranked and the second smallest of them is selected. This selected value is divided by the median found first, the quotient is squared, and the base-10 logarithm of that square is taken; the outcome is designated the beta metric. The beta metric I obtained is 0.34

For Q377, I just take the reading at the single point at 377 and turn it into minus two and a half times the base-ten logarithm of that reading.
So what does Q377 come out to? -4.94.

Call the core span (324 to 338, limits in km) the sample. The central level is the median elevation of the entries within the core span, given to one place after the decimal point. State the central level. 94.4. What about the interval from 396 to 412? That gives 93.9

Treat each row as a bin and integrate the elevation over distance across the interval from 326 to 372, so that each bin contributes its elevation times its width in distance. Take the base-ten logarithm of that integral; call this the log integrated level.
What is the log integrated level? 3.6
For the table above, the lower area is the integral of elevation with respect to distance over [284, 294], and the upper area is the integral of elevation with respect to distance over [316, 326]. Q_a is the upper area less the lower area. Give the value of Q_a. 274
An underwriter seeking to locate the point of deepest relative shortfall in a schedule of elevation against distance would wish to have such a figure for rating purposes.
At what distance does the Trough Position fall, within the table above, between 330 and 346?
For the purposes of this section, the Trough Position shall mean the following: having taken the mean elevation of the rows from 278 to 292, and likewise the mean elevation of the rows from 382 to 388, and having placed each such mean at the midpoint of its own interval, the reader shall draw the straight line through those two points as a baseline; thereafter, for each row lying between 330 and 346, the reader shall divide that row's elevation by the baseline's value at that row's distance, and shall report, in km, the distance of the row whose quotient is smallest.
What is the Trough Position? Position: 335 km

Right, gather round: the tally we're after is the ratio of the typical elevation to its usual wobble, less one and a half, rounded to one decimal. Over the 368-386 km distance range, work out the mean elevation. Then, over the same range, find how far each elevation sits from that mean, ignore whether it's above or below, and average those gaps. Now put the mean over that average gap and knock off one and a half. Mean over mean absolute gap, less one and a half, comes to 15.2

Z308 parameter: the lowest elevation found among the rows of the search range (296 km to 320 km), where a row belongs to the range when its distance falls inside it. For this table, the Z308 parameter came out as 59.53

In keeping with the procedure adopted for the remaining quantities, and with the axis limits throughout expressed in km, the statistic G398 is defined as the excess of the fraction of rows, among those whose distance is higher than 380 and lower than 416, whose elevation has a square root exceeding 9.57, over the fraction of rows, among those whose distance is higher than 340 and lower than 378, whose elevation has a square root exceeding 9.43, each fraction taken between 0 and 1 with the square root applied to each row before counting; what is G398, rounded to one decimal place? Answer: -0.4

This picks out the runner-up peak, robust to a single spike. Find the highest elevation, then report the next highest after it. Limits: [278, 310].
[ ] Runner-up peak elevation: 84.84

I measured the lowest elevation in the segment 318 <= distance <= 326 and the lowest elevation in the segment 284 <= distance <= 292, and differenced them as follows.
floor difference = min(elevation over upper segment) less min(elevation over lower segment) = 30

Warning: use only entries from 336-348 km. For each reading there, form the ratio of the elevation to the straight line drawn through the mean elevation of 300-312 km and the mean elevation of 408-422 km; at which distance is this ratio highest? 345 km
